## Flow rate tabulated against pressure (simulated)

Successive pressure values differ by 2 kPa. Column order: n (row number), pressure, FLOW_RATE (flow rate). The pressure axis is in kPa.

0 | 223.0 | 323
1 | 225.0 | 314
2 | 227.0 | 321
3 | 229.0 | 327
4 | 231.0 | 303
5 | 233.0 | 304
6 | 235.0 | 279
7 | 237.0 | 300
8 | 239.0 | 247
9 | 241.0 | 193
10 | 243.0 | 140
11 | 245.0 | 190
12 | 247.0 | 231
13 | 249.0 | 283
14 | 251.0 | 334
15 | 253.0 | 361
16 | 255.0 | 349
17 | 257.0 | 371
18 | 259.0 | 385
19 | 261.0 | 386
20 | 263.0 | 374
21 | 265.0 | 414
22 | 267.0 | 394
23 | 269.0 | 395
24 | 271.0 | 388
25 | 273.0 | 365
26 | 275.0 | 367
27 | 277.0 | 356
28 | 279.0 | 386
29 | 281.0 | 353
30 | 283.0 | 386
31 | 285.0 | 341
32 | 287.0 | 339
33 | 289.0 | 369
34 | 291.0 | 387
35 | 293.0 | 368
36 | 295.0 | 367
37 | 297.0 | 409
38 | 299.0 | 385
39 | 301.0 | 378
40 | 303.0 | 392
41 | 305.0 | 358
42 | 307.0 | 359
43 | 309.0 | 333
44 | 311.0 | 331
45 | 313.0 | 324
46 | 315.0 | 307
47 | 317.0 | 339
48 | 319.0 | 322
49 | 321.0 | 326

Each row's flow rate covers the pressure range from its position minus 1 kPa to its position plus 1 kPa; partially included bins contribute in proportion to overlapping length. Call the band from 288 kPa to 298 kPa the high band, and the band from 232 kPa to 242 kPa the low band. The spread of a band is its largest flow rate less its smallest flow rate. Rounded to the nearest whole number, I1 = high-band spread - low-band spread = -69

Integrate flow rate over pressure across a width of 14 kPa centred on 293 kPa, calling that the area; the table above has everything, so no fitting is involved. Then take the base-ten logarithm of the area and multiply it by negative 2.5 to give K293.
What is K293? -9.30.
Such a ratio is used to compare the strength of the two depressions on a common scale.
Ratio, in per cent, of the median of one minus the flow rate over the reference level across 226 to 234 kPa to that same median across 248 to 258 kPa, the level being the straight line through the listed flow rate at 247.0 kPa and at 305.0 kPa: 155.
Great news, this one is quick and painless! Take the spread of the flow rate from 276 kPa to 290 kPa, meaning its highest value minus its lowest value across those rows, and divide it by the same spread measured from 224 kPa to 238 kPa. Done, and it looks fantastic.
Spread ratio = 1.0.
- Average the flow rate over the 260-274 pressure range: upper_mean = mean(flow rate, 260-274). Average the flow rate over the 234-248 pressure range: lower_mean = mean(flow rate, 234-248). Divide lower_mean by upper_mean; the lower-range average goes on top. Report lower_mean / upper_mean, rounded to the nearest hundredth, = 0.58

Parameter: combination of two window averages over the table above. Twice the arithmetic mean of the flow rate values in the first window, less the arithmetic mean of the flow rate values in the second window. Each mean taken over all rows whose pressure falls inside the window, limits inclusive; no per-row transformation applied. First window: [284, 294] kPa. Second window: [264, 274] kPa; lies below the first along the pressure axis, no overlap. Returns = 330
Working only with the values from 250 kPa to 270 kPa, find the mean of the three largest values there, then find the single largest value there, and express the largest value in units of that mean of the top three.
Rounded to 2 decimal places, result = 1.03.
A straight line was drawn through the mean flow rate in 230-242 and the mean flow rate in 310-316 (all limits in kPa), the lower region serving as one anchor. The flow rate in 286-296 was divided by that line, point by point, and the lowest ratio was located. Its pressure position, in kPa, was 287.0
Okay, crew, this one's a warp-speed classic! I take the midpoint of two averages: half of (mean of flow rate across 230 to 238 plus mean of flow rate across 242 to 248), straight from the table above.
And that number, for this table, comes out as 242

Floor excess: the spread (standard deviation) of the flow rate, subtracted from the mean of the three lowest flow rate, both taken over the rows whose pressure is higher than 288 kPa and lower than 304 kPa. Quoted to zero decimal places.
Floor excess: 354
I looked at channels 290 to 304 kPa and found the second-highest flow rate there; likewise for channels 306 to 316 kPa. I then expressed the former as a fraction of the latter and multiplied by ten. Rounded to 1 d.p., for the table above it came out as 11.8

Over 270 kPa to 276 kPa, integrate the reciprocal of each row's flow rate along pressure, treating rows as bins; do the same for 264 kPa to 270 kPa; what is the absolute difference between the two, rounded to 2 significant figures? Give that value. 0.0011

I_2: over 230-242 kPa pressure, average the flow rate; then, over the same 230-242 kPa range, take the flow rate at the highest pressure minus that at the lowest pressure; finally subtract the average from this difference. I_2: -381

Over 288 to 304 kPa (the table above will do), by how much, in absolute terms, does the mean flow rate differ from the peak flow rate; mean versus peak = 27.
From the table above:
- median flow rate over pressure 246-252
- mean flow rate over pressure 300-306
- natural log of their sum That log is 6.49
